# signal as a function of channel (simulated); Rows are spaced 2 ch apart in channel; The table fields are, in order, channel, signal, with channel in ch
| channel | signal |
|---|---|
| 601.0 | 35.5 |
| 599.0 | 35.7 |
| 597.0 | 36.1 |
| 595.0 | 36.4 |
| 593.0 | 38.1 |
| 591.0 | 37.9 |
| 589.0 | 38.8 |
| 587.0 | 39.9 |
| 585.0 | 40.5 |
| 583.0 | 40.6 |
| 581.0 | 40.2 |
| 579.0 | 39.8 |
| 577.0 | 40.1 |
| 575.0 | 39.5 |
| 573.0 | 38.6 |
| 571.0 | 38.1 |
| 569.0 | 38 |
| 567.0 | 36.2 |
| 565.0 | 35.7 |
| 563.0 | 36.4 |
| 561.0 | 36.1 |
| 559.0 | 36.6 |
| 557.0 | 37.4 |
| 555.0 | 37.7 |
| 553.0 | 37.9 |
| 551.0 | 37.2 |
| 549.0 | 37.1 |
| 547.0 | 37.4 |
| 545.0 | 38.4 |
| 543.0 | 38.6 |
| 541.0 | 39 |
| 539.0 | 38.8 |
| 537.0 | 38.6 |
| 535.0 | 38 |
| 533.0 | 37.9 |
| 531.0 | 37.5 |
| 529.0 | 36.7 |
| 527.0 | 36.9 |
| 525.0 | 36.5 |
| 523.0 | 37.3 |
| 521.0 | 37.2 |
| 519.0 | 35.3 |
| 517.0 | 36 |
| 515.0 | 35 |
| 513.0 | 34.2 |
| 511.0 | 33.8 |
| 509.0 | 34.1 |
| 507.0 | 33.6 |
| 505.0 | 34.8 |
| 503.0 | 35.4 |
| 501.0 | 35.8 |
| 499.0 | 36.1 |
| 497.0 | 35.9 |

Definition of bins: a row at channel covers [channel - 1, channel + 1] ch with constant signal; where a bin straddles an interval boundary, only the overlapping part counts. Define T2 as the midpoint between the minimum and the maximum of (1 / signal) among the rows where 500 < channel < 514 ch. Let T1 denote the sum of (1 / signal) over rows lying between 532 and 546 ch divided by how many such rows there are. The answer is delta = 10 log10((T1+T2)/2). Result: -15.6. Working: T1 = 0.0260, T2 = 0.0288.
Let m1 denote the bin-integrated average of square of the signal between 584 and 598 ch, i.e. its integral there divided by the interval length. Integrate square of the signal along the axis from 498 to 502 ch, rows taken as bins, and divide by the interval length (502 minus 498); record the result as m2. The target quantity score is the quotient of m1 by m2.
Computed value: 1.13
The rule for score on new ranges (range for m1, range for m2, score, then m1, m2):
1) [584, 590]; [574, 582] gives 0.99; 1579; 1592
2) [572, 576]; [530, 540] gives 1.05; 1525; 1456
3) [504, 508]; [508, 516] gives 1.00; 1170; 1175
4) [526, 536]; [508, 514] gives 1.21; 1399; 1158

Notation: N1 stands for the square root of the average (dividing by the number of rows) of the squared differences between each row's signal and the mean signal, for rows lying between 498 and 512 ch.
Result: 0.9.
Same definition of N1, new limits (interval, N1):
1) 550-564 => 0.6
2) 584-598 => 1.5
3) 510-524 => 1.3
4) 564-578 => 1.5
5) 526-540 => 0.7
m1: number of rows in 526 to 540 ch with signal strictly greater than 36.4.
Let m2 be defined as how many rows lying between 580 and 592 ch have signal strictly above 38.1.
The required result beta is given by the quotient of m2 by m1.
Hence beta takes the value 0.7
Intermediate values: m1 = 7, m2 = 5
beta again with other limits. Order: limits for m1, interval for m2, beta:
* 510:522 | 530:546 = 5.0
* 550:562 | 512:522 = 0.0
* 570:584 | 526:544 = 0.6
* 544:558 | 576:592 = 1.0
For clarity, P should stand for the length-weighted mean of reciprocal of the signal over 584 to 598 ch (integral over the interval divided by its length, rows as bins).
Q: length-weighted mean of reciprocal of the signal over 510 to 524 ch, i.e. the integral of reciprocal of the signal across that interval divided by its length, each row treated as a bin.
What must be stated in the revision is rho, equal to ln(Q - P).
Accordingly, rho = -6.2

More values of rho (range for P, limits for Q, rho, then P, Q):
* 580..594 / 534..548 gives -7.3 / 0.0254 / 0.0260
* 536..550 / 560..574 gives -7.0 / 0.0261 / 0.0270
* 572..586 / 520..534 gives -6.3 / 0.0251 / 0.0269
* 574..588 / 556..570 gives -6.0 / 0.0249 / 0.0273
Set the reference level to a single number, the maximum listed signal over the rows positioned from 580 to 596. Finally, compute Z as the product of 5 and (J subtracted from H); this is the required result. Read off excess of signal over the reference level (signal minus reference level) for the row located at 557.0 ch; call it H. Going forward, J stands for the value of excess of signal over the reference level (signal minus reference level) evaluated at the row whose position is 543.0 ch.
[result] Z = -6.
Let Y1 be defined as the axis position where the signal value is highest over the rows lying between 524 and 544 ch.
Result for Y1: 541.0 ch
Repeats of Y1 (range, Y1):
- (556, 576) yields 575.0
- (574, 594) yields 583.0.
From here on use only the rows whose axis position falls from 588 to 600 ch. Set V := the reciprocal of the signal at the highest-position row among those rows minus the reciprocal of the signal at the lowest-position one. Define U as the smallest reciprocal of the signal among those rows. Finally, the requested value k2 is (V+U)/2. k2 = 0.0140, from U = 0.0258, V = 0.0022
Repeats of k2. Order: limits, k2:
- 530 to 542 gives 0.0123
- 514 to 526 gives 0.0128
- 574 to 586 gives 0.0120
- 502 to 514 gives 0.0146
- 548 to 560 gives 0.0134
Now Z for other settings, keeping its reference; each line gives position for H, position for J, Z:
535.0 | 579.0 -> -9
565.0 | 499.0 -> -2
